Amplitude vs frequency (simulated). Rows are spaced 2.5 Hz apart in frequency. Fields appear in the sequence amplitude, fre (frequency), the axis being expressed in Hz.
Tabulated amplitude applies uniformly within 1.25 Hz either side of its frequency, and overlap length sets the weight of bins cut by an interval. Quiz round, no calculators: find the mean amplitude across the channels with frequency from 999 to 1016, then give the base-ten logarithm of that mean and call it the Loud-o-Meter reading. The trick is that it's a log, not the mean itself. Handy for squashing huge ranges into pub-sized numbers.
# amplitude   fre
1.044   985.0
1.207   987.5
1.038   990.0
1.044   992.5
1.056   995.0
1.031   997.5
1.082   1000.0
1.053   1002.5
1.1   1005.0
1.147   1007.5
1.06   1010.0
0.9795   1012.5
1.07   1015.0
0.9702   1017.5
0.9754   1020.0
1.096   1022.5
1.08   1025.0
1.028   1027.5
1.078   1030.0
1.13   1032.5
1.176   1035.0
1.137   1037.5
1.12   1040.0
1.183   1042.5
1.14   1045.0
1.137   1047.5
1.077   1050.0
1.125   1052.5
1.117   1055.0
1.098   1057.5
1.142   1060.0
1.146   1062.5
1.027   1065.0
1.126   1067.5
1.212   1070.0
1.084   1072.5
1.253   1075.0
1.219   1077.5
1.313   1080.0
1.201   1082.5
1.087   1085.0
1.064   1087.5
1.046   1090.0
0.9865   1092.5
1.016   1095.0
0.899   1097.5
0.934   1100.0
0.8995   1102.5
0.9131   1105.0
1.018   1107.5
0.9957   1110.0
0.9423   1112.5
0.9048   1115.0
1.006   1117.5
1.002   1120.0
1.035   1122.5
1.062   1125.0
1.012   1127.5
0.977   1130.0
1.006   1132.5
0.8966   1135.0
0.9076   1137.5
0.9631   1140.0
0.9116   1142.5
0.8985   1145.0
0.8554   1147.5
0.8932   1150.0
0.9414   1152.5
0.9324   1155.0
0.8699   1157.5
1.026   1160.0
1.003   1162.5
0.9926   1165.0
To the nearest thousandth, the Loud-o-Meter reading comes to 0.029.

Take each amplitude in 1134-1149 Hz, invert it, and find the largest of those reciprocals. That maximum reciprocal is 1.17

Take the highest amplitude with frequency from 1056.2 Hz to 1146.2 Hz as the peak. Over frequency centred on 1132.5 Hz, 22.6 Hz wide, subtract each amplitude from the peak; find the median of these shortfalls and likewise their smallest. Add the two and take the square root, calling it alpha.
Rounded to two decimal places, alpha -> 0.77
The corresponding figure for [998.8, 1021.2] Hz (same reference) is 0.65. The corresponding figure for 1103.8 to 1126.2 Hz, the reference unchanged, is 0.75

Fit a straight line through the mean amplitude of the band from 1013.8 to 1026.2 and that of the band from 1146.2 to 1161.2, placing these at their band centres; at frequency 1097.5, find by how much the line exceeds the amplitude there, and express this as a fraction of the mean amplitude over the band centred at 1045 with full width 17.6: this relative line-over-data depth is 0.062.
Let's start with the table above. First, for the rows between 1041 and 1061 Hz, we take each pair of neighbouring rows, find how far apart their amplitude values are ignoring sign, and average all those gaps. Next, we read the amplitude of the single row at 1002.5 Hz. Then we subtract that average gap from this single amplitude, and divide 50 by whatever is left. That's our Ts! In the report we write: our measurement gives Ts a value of 49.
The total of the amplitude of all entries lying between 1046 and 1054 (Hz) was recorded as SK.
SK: 3.3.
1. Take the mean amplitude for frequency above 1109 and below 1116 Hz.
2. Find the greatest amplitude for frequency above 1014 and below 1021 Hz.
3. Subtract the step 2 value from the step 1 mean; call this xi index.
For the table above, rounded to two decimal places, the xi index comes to -0.12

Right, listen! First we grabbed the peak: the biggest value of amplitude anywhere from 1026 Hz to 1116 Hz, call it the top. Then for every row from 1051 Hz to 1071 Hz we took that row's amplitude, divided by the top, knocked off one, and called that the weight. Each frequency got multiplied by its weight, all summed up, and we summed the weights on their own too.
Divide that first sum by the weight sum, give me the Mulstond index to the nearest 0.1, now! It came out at 1060.9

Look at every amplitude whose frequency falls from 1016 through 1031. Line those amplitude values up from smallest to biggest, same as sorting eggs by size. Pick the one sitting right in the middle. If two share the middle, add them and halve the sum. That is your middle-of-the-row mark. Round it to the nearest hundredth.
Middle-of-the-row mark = 1.05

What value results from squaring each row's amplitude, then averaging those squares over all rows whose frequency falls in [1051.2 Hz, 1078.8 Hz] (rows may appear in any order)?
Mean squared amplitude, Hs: 1.31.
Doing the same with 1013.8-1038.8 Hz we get 1.16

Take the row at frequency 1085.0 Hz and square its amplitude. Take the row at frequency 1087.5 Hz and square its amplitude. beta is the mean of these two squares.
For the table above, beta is 1.16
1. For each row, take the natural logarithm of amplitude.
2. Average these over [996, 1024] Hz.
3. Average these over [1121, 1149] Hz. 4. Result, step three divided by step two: -1.0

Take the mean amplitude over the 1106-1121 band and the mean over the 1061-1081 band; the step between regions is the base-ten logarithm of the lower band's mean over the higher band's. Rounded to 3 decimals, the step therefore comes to 0.079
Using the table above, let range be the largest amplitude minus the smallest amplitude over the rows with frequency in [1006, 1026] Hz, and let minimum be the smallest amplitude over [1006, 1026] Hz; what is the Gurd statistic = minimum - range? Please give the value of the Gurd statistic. 0.79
